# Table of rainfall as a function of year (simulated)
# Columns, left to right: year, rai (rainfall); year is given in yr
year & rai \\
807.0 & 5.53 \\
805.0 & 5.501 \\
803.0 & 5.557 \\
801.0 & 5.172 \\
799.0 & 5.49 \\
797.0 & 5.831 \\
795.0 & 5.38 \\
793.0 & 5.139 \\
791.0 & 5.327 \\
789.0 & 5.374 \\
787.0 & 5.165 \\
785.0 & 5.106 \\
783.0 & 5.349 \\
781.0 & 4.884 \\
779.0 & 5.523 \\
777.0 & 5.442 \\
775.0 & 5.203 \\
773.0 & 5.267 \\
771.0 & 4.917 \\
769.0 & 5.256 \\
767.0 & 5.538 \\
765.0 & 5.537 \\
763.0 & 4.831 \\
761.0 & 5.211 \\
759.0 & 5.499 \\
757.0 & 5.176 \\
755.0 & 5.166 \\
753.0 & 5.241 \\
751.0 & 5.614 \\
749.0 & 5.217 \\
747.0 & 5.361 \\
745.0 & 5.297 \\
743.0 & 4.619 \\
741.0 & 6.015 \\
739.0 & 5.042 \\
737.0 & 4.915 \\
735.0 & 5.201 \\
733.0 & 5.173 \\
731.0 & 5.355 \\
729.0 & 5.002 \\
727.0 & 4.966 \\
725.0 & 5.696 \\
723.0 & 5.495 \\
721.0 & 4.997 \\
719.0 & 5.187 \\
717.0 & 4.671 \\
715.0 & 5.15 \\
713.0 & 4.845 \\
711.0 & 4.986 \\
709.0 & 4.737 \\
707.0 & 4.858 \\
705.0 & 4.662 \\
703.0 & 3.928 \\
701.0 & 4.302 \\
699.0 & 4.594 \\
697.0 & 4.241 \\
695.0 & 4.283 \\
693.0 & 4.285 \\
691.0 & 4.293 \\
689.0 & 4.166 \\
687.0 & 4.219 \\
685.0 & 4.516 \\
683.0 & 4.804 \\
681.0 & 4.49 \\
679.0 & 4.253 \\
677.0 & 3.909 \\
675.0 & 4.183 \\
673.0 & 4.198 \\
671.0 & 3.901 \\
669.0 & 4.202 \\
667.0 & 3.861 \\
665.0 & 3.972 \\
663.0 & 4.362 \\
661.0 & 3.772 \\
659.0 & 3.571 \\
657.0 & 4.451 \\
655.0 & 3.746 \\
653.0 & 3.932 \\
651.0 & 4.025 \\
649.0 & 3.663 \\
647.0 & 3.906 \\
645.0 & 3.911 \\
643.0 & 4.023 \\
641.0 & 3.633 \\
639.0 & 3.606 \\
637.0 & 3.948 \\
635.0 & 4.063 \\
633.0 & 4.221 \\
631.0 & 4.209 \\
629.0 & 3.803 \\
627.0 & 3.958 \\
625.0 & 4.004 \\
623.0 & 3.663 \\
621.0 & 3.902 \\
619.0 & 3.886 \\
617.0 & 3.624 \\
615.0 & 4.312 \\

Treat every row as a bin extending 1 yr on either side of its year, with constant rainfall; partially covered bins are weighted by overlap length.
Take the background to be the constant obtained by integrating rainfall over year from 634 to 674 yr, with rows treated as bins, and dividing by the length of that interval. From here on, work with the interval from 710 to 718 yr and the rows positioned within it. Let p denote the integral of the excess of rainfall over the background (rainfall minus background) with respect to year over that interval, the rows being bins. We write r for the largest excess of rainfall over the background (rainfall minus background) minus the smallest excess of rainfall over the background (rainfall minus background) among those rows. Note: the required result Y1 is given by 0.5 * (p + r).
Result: 4.1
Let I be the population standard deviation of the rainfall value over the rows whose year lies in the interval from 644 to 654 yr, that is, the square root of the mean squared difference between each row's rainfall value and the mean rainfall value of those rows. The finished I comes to 0.12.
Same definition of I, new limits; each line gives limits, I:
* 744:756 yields 0.15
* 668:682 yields 0.19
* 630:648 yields 0.21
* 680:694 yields 0.21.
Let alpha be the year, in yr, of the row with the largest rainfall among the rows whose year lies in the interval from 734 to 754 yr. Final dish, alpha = 741.0 yr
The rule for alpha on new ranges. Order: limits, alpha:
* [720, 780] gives 741.0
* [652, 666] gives 657.0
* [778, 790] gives 779.0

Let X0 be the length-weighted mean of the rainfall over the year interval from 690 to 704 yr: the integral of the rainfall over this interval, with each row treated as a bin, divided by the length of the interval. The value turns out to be 4.3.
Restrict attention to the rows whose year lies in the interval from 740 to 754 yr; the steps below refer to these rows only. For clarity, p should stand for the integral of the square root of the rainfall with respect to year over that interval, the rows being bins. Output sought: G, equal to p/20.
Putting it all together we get 1.62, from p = 32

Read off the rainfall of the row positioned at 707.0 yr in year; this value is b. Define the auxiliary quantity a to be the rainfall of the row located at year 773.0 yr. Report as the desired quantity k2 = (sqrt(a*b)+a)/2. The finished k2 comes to 5.2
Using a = 5.267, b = 4.858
